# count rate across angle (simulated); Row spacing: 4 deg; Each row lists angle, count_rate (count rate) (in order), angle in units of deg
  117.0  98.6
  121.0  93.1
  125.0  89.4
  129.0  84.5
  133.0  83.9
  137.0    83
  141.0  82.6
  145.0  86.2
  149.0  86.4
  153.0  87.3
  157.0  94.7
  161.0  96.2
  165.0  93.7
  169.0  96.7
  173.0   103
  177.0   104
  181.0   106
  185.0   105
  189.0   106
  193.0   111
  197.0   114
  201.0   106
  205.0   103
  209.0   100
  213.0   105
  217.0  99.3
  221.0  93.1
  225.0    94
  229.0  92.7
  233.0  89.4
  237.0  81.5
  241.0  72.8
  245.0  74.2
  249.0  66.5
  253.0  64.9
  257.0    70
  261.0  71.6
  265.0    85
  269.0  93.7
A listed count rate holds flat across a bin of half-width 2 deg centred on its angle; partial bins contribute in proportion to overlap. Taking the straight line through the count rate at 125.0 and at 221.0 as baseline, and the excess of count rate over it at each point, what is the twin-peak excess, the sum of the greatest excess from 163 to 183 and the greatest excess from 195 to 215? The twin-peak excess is 36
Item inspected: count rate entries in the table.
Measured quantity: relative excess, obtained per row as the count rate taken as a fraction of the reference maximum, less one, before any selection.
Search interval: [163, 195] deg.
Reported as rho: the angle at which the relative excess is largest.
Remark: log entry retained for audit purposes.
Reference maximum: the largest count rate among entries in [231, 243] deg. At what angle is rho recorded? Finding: 193.0 deg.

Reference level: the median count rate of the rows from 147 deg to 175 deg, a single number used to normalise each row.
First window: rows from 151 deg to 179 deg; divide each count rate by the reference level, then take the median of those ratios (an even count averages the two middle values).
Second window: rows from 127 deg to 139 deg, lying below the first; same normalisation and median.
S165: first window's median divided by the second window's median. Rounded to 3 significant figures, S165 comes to 1.15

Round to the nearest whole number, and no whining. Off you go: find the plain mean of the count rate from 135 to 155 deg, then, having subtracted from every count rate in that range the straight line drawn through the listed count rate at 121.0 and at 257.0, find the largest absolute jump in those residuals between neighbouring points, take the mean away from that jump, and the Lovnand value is -81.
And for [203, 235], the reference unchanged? -91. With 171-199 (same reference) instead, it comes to -101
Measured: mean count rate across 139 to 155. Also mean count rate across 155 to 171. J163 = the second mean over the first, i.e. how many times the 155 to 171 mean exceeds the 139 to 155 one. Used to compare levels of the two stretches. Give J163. 1.1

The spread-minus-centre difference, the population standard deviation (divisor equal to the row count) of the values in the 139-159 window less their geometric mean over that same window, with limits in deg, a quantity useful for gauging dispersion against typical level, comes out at -83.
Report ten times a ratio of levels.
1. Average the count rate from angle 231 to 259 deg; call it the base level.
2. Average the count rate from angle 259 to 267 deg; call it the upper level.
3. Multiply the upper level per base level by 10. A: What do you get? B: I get 10.6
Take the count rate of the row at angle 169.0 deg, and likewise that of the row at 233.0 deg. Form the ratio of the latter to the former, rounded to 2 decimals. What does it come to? 0.92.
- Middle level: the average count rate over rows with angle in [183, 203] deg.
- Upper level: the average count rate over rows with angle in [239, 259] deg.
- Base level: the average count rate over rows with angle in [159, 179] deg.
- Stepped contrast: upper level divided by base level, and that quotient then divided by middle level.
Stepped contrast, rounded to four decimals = 0.0065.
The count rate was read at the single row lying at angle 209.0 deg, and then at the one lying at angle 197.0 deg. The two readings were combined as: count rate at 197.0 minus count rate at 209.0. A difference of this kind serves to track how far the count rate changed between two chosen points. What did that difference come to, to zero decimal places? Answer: 14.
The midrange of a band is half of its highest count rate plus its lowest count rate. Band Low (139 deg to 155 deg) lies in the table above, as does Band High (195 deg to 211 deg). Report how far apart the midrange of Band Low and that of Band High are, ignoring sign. 22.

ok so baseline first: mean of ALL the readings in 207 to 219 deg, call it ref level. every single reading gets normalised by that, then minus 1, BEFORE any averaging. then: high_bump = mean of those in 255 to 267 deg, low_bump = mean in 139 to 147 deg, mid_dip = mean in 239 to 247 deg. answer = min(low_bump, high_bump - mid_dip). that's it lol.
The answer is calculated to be -0.17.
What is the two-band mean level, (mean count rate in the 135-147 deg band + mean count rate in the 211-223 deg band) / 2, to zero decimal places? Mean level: 92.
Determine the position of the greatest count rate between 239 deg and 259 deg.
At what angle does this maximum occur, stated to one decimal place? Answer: 245.0 deg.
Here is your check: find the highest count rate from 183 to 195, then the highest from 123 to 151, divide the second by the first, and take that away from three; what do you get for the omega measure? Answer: 2.2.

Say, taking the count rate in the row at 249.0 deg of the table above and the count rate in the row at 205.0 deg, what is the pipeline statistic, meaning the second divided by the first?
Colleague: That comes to 1.5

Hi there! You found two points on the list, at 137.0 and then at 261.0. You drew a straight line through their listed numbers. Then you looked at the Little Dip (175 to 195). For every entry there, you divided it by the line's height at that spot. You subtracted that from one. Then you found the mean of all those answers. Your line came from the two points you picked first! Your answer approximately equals -0.35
